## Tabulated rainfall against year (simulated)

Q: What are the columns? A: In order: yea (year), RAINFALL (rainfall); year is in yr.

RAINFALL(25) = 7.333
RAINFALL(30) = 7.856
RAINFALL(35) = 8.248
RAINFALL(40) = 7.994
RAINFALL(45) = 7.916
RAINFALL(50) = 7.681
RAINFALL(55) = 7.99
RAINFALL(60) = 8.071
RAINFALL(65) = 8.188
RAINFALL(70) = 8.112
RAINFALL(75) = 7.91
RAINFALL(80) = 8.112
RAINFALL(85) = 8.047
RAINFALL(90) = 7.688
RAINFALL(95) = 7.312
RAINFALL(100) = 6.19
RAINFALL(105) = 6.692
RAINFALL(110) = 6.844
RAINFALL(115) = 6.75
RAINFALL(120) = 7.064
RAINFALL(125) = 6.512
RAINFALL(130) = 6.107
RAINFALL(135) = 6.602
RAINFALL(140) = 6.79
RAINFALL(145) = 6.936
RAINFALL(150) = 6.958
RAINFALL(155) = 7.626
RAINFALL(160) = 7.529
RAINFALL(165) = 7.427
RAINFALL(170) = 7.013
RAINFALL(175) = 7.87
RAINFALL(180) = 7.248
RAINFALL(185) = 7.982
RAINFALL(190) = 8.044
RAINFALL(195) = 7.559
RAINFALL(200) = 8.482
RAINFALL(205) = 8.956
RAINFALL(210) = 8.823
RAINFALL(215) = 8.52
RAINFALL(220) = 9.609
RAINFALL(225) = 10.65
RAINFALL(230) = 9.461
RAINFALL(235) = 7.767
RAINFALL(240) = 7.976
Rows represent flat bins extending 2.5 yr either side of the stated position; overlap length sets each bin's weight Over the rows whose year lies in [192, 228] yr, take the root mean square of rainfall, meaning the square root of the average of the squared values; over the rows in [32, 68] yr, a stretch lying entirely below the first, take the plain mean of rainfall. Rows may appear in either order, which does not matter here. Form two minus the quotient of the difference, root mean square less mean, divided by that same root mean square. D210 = 1.89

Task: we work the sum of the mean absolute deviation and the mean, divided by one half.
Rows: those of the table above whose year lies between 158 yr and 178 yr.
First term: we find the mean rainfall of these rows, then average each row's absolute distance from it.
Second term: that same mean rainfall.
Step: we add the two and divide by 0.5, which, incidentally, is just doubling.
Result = 15.4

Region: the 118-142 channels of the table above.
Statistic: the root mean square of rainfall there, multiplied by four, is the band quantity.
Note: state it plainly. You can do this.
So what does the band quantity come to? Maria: 26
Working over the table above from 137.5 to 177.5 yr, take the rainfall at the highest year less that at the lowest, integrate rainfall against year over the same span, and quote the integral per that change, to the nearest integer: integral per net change 269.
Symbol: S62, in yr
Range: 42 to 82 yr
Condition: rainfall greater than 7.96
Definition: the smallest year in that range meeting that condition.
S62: 55 yr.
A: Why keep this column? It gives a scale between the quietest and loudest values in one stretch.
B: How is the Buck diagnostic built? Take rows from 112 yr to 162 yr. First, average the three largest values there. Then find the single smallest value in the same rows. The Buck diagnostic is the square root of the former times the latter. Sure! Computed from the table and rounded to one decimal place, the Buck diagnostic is 6.7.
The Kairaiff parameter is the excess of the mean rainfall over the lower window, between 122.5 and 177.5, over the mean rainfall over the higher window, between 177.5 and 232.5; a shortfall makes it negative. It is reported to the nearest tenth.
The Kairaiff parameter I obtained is -1.6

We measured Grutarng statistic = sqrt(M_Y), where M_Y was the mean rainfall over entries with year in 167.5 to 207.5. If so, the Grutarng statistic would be 2.81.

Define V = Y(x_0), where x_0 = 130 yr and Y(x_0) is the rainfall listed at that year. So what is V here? 6.107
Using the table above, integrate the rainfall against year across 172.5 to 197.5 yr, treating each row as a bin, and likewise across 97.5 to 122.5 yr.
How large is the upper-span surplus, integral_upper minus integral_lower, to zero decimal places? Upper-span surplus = 26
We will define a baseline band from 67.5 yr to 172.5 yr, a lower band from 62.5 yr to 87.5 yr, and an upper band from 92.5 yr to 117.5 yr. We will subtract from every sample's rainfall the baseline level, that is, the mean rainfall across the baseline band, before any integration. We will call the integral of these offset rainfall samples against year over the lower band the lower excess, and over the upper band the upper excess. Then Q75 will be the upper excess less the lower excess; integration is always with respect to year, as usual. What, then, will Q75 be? -33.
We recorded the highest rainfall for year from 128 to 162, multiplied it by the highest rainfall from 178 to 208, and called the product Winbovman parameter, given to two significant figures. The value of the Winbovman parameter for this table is 68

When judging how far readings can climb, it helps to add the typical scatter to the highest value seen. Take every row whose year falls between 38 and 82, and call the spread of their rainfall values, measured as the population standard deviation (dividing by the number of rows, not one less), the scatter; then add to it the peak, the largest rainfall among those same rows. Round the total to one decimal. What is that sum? 8.3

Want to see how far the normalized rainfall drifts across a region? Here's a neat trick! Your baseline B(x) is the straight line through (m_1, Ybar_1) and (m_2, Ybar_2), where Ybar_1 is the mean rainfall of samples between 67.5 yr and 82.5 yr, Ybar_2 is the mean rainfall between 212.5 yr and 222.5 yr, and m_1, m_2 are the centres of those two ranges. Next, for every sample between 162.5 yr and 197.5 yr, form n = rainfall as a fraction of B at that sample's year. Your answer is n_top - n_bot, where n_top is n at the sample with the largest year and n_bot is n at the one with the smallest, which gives -0.01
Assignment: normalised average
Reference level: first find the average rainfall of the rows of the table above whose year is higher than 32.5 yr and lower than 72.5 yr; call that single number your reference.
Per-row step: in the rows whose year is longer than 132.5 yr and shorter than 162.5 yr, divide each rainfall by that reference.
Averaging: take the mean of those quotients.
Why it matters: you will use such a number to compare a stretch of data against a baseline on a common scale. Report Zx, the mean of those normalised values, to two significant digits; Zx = 0.88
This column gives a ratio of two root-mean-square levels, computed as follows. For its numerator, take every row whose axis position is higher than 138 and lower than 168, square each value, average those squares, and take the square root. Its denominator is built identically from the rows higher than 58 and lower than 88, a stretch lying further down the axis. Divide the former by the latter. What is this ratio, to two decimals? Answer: 0.89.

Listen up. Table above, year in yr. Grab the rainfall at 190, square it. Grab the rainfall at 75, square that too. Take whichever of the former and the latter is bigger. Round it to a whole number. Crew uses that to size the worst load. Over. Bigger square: 65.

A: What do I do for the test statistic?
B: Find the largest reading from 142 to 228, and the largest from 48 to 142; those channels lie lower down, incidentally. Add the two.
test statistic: 18.8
